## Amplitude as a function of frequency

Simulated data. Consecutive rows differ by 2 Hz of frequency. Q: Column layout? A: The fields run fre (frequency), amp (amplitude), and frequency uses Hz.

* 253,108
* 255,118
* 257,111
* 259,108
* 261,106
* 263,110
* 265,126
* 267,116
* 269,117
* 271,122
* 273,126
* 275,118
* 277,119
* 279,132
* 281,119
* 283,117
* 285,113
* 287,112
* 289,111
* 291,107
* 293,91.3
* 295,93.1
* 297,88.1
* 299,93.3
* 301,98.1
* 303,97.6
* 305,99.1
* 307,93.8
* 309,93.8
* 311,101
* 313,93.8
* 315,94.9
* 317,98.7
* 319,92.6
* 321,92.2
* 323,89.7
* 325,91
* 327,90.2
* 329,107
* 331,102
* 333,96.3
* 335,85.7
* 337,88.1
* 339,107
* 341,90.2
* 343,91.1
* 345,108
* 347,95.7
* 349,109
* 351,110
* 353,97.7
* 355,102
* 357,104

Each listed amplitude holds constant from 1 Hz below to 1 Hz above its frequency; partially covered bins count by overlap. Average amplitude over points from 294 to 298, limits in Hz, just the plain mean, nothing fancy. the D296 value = 91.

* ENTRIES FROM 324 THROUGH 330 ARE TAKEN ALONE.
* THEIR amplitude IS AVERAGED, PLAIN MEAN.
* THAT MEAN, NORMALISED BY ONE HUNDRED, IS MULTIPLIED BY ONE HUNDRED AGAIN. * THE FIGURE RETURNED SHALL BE 96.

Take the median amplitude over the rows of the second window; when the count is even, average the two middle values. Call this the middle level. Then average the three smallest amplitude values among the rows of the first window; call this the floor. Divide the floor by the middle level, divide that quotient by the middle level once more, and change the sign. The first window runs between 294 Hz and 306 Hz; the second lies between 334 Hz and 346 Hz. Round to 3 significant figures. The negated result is -0.0111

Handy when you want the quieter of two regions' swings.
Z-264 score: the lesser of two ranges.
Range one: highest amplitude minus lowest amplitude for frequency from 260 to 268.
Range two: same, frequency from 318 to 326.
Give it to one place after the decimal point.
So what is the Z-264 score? 2.9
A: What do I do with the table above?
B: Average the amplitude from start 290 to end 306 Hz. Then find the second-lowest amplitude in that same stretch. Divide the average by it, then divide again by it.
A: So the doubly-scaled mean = 0.0115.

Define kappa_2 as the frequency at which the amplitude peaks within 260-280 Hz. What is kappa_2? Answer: 279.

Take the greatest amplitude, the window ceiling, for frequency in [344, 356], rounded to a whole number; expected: 110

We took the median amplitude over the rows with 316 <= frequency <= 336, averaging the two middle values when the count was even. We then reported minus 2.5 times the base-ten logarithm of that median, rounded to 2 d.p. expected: -4.91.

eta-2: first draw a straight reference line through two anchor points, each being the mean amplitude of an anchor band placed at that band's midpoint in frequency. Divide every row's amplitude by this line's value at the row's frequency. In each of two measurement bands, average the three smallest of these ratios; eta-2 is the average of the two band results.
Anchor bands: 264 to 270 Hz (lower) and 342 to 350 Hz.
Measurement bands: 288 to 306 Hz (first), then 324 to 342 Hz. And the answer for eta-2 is 0.825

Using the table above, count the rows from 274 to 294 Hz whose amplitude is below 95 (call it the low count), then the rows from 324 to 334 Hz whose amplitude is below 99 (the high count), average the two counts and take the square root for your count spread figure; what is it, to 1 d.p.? 1.4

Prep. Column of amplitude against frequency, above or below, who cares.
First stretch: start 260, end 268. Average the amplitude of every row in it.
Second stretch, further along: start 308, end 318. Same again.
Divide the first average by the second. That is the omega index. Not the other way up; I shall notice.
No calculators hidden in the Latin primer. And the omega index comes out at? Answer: 1.19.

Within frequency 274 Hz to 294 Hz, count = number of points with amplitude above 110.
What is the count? 8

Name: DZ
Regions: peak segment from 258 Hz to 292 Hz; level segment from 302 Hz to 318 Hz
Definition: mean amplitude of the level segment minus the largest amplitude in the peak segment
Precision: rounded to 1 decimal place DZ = -35.4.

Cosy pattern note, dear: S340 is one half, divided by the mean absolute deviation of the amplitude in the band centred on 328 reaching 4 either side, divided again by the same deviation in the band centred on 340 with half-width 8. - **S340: 0.011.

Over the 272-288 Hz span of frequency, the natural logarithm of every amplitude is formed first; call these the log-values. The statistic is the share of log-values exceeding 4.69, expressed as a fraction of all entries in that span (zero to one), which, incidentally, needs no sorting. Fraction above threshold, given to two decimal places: 1.00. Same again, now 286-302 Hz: 0.25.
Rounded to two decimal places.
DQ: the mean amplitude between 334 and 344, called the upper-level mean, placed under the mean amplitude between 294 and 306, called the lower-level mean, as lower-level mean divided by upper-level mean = 1.03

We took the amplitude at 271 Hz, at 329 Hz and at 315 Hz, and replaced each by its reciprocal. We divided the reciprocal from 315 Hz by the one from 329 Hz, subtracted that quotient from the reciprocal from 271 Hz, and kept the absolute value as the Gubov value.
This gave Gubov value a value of 1.12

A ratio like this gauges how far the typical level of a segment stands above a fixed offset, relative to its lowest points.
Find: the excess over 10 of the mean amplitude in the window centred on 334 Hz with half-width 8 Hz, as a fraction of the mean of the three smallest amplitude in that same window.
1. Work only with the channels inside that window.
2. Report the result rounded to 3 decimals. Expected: 0.975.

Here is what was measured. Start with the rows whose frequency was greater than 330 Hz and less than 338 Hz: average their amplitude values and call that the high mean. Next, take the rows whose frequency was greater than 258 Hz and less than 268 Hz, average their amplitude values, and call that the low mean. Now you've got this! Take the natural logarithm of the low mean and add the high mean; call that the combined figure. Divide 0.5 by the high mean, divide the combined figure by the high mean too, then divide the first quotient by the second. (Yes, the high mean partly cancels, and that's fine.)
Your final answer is 0.0051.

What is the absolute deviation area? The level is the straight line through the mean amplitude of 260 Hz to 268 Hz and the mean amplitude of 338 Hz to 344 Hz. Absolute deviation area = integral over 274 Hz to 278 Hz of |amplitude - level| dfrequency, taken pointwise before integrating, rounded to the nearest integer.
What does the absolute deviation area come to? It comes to 27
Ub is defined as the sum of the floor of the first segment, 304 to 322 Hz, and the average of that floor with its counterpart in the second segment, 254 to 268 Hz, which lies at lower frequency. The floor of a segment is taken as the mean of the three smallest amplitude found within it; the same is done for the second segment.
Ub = 193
